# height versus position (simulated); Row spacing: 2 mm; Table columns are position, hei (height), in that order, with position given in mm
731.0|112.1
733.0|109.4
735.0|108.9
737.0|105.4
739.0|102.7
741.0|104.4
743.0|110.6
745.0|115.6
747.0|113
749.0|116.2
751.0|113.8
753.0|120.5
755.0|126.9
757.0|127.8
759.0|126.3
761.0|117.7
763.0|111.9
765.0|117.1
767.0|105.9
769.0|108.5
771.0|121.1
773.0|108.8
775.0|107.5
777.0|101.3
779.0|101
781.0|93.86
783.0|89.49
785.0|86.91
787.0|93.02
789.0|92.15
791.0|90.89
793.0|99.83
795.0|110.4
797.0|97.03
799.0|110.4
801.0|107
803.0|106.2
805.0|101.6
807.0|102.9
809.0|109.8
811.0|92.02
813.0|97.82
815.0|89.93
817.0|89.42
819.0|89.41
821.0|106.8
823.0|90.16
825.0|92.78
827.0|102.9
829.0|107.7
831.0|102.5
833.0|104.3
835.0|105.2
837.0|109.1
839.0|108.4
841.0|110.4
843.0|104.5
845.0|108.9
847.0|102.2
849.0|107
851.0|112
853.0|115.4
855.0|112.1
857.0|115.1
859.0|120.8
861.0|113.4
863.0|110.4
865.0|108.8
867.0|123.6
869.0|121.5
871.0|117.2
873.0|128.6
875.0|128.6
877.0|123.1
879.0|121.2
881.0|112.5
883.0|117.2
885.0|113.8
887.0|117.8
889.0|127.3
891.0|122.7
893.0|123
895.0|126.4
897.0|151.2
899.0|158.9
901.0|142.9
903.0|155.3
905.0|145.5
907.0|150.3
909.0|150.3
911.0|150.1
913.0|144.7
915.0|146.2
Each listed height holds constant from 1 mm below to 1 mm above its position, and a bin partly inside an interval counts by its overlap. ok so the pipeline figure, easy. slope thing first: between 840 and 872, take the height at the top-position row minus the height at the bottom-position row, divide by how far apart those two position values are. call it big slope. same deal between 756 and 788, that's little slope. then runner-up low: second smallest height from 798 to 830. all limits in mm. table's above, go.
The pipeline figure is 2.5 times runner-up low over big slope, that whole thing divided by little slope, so -851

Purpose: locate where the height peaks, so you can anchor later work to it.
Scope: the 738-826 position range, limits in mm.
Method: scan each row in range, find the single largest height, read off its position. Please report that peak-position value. 757.0 mm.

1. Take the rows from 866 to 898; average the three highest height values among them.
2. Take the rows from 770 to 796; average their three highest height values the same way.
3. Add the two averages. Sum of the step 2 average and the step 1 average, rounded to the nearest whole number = 250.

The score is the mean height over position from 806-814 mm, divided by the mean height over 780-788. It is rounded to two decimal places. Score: 1.11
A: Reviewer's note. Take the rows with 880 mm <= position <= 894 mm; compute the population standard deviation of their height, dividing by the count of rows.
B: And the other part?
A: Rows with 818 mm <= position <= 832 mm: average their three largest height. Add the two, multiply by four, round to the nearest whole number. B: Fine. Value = 443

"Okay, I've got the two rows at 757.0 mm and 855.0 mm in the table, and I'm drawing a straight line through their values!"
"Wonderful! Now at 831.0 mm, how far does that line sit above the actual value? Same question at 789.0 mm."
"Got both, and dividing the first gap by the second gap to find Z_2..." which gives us 0.44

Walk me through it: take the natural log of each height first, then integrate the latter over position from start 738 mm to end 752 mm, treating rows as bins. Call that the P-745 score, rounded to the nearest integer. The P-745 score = 66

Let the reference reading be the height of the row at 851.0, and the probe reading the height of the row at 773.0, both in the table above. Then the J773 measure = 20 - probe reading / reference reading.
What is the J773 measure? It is 19.0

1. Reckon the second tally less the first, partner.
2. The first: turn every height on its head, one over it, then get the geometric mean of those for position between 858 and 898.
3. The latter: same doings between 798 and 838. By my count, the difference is 0.0017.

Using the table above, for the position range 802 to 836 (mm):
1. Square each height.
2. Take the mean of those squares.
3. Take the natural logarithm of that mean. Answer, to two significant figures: 9.2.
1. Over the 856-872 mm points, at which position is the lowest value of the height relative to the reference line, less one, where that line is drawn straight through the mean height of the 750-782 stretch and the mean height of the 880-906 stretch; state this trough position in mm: 865.0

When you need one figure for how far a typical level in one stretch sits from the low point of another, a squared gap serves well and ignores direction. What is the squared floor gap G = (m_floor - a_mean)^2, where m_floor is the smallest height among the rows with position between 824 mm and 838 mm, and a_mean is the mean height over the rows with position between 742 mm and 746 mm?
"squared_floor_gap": 413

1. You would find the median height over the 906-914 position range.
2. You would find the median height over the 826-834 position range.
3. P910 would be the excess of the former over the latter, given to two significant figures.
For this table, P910 47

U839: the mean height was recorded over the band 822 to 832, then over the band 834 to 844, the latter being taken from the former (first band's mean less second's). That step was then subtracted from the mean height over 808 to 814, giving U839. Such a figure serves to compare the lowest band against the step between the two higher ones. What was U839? 108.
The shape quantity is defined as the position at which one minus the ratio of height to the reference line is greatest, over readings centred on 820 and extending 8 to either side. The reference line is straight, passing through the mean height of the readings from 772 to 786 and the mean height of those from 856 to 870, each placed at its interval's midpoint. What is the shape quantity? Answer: 819.0 mm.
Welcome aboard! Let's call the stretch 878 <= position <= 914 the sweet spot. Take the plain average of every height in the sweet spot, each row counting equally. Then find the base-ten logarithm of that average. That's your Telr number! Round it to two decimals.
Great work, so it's 2.13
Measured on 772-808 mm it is 2.00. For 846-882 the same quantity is 2.07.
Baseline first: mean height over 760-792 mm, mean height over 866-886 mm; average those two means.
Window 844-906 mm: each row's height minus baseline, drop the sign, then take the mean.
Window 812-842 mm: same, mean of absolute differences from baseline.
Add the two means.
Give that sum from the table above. 24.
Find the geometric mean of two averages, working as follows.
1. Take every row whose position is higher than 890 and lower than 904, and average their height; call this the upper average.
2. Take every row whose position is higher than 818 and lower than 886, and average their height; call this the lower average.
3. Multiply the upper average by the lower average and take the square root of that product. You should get 125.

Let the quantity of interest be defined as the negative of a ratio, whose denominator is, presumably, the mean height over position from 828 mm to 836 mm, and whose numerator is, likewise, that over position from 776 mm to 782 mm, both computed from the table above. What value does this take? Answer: -0.94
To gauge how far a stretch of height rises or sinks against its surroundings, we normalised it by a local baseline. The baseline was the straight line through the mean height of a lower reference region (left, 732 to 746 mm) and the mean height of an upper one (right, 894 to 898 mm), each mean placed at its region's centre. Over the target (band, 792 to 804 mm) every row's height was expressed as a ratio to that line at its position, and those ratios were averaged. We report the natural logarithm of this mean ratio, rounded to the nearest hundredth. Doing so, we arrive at -0.13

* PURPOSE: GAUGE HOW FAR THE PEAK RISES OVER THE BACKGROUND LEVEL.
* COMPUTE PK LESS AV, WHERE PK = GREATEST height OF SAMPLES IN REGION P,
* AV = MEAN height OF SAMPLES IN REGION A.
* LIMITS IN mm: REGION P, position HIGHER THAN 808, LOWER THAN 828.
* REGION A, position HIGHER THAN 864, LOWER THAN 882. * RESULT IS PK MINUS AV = -11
